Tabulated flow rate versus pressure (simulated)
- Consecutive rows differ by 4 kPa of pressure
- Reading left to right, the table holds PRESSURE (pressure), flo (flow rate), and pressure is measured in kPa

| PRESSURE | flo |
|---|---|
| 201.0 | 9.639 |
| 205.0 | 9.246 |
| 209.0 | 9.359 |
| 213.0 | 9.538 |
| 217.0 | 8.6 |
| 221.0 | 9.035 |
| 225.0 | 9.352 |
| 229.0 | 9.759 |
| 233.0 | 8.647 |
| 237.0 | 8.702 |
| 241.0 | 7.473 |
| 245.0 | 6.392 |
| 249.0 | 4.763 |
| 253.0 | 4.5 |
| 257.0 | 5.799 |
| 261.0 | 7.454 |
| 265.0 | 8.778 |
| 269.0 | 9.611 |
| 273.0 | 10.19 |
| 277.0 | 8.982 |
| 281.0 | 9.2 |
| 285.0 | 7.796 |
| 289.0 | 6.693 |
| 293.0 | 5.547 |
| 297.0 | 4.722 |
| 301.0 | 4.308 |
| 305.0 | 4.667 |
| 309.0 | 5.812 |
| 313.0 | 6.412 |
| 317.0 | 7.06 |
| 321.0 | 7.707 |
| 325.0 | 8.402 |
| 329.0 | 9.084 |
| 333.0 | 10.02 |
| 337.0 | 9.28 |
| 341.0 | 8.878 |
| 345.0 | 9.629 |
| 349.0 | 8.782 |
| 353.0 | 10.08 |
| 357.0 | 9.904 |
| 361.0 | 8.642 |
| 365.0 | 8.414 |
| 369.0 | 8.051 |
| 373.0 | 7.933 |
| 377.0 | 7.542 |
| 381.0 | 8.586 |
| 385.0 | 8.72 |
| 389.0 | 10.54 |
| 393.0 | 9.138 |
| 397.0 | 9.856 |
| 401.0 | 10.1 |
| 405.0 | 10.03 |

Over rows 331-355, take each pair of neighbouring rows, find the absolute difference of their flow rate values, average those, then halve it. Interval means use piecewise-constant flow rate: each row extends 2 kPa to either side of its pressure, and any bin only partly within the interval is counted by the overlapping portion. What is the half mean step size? 0.40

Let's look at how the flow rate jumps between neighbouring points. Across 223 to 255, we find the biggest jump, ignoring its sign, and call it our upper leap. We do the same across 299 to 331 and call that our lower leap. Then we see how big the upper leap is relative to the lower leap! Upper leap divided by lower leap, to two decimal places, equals 1.42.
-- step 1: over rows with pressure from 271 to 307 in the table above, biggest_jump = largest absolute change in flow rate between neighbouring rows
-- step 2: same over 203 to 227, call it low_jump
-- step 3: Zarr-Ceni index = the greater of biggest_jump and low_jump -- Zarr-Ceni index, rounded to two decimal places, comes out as 1.40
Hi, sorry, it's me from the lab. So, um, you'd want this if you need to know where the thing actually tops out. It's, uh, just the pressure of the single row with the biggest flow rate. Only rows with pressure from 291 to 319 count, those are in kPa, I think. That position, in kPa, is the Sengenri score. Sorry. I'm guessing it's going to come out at 317.0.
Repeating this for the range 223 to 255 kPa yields 229.0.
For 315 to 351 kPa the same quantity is 333.0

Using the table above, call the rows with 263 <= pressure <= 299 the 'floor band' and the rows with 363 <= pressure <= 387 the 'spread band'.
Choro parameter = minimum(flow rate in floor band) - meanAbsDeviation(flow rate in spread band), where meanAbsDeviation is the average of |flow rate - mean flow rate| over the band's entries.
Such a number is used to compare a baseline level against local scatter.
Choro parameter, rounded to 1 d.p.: 4.4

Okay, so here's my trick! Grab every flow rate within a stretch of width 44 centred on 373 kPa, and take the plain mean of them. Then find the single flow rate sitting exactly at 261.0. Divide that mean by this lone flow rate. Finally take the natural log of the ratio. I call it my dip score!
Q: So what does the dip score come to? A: 0.17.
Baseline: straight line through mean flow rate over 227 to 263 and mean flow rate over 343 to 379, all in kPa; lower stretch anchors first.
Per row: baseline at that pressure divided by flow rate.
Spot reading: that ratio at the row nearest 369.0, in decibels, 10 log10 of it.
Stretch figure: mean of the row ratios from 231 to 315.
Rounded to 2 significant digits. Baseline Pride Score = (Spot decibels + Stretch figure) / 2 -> 0.79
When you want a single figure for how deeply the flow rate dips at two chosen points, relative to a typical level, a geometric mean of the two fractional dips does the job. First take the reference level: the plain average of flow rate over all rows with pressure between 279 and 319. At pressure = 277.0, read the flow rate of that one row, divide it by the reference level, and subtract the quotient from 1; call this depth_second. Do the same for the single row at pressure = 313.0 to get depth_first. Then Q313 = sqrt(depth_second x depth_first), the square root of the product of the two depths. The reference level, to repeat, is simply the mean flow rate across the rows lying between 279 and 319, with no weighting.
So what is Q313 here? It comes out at 0.12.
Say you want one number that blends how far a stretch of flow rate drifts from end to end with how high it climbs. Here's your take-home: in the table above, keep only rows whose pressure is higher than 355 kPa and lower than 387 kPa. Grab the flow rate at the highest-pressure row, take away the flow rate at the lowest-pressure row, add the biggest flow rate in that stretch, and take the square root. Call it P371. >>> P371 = 3.0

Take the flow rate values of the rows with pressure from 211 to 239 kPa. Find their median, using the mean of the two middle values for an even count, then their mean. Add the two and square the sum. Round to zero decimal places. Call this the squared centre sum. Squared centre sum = 329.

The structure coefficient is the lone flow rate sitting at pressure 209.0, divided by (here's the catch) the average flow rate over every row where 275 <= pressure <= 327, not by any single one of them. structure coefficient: 1.39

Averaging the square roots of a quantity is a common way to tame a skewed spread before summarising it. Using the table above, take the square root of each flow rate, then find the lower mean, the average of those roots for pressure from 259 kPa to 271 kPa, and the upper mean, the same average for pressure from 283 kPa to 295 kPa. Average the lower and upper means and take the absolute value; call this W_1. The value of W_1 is 2.75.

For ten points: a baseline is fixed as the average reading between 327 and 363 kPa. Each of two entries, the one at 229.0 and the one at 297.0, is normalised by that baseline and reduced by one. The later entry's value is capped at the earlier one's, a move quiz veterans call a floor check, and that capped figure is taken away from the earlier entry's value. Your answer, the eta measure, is 0.54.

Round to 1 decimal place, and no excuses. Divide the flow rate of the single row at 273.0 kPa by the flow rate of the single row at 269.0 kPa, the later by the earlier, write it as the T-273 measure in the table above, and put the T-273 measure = 1.1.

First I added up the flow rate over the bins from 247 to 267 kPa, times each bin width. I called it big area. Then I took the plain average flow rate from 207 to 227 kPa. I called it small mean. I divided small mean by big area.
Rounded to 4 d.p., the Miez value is 0.0733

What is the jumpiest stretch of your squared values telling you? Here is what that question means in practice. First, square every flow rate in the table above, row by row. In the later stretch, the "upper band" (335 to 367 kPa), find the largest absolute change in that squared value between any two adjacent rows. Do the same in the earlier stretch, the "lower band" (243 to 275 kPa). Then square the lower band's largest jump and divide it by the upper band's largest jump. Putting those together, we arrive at 20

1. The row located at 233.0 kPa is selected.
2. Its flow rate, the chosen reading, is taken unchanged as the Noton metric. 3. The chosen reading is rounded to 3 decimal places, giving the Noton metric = 8.647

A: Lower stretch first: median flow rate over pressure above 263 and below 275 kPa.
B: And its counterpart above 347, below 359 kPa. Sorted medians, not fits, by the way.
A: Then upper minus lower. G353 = 0.3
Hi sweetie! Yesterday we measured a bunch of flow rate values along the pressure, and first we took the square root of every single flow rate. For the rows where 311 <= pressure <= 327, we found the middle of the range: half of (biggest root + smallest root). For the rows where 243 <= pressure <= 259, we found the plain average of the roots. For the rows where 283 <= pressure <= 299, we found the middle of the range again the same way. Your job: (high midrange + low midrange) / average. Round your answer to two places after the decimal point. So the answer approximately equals 2.25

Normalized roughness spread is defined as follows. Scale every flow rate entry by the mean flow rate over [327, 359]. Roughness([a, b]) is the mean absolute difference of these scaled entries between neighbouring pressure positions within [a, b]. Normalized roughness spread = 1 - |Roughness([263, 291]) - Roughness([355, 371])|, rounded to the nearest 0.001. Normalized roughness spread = 0.971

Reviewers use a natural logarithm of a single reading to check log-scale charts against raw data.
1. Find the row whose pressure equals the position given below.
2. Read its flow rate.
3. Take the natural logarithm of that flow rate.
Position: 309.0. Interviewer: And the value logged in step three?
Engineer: 1.76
